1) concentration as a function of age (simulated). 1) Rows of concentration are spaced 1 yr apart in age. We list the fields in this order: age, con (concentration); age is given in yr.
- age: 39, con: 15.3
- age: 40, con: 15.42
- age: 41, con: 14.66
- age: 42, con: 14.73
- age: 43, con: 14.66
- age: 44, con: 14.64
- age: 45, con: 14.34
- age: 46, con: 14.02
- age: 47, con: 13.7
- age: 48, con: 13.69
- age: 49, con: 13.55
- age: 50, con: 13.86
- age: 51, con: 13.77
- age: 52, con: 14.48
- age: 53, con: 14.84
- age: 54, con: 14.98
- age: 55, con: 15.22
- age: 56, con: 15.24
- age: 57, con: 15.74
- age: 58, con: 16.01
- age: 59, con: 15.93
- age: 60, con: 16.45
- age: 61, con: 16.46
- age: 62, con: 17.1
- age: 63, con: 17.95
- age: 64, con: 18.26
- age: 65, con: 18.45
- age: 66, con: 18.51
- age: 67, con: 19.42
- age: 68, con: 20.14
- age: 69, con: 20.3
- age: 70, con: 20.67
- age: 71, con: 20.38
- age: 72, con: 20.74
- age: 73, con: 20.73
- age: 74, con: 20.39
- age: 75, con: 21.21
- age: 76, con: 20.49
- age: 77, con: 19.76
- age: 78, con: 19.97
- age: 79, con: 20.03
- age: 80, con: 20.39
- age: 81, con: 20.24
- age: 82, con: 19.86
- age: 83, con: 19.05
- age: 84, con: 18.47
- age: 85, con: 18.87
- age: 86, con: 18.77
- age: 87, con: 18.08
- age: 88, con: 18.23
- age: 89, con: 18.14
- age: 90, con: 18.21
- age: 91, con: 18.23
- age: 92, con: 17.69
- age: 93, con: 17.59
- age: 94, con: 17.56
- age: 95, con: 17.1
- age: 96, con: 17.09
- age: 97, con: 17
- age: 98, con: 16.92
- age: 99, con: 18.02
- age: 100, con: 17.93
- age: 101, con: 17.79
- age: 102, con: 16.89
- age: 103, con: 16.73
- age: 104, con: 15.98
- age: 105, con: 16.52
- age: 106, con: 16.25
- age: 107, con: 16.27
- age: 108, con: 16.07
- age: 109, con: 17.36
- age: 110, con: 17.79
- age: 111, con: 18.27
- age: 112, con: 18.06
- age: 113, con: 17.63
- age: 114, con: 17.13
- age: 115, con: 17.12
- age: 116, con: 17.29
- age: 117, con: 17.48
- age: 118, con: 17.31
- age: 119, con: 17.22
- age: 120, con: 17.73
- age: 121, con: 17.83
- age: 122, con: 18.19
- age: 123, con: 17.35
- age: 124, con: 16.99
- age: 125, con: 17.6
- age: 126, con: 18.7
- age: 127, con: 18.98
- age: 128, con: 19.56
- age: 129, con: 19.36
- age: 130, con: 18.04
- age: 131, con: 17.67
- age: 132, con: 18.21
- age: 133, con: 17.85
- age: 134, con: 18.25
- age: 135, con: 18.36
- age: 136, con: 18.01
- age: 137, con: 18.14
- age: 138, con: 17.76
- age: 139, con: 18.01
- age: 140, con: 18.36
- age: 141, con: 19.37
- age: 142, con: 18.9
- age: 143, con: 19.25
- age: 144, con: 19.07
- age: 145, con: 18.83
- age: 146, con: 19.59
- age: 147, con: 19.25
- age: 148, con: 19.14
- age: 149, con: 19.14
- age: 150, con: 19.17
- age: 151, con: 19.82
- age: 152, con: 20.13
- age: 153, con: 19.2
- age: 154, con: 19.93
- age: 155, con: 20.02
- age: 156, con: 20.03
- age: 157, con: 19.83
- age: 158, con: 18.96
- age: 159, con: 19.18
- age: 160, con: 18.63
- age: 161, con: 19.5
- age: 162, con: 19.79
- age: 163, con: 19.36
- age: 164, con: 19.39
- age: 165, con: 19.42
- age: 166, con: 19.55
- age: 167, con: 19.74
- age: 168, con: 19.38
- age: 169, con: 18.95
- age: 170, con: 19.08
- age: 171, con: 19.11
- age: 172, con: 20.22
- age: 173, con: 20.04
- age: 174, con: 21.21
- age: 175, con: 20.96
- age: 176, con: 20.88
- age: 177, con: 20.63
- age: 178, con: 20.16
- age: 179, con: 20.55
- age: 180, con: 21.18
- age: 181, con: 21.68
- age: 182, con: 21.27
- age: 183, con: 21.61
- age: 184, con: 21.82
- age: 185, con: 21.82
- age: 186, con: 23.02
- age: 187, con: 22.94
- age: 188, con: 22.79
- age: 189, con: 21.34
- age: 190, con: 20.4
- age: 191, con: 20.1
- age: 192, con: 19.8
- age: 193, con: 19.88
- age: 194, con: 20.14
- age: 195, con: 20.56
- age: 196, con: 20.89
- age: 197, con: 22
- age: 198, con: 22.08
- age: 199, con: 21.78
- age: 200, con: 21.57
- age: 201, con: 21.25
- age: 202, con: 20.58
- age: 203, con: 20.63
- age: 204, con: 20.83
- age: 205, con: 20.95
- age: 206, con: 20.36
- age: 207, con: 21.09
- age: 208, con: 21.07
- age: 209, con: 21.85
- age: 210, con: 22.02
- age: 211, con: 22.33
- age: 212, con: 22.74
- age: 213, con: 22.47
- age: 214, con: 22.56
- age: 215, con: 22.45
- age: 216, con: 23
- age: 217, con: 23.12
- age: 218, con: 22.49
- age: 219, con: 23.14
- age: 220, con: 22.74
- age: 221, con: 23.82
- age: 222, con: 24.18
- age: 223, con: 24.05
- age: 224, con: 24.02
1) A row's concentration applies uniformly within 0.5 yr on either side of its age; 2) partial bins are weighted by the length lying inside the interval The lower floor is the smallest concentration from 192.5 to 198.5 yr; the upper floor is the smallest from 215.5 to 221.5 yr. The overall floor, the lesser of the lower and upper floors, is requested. 19.9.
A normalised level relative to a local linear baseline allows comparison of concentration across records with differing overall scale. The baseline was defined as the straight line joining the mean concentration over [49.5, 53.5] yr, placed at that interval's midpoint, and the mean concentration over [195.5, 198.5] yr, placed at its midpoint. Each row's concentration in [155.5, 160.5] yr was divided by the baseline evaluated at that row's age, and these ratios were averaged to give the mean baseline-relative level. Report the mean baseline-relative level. 0.98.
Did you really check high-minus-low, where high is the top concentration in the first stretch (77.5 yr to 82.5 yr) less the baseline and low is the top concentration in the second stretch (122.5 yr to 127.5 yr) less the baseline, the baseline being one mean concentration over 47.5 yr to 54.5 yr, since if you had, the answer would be 1.4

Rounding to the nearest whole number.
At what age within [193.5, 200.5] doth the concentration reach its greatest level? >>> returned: 198 yr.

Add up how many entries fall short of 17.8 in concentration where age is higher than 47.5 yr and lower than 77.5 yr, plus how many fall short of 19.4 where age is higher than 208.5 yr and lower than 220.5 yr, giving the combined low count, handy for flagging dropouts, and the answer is 15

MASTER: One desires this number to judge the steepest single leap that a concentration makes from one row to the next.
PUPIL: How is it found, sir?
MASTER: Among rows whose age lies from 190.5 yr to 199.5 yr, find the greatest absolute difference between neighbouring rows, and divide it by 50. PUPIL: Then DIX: 0.022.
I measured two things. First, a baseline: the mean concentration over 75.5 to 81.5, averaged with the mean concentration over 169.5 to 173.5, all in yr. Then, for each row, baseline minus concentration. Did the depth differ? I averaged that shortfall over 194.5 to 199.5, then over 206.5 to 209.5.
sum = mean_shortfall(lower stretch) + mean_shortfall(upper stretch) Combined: -3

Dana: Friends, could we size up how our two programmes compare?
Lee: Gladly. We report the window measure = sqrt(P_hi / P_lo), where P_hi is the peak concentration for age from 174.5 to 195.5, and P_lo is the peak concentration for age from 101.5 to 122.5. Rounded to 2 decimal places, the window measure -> 1.12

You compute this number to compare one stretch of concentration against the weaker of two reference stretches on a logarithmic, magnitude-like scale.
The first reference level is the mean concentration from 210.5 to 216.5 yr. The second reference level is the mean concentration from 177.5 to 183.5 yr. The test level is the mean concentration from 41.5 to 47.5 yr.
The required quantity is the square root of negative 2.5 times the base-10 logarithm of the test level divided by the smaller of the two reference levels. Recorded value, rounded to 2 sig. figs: 0.65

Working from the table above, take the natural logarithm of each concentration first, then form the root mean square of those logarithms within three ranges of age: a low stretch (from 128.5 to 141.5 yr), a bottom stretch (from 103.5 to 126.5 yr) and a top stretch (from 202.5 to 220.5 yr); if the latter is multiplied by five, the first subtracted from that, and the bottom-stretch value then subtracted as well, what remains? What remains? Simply 9.70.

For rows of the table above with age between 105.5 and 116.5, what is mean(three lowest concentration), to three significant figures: 16.2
